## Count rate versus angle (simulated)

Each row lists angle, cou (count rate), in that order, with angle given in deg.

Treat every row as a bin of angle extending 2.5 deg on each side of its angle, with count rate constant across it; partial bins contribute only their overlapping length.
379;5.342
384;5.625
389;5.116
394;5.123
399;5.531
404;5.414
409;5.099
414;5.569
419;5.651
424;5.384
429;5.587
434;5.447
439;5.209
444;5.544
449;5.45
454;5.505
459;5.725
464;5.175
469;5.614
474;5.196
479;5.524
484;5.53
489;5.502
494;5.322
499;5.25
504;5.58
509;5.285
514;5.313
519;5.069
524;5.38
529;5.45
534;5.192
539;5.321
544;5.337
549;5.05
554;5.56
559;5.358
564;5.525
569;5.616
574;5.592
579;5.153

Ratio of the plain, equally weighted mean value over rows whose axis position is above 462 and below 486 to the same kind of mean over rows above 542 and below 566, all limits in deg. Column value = 1.01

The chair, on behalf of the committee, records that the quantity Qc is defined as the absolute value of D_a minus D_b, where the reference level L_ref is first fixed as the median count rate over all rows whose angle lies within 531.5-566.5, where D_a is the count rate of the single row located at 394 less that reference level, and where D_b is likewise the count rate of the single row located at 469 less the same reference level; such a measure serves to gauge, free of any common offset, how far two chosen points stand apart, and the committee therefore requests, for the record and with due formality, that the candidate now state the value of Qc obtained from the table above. 0.49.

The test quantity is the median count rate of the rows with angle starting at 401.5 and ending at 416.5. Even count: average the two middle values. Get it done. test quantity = 5.41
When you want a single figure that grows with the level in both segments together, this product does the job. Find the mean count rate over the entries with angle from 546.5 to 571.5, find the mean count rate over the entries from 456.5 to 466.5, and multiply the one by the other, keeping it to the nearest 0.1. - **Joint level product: 29.5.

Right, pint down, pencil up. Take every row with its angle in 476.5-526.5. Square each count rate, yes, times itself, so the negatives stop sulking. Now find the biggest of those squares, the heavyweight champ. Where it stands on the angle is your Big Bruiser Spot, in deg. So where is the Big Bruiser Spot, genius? 504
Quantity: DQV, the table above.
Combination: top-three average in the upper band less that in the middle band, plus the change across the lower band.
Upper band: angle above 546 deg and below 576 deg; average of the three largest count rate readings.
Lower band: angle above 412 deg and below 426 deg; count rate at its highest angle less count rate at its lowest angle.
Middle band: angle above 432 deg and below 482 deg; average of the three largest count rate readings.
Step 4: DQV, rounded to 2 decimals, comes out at -0.22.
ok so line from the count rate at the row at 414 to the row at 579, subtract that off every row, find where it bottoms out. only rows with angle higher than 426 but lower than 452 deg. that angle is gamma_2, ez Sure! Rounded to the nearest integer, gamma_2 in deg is 439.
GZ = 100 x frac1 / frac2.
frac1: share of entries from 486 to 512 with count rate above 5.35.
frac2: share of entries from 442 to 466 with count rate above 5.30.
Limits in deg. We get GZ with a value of 50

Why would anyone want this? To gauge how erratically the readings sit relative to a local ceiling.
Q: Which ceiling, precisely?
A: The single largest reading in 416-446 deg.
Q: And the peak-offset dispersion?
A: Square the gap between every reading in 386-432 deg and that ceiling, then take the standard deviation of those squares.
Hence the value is 0.13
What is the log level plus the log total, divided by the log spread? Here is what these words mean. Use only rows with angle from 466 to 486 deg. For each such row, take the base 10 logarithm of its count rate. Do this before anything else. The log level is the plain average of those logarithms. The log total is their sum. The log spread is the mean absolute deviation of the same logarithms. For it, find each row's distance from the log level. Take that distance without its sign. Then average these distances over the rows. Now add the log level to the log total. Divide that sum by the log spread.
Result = 338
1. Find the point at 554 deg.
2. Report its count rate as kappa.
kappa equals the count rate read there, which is 5.56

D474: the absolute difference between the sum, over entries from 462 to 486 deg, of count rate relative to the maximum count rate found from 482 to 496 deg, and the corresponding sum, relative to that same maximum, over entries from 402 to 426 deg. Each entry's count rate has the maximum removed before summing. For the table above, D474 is 0.1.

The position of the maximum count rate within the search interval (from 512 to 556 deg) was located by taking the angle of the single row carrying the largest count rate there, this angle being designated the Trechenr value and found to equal 554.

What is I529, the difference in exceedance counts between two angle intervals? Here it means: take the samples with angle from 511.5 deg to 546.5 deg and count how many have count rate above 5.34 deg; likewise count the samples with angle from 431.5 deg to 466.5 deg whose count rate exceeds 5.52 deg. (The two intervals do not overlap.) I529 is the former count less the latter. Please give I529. 0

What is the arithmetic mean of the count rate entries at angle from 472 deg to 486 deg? 5.42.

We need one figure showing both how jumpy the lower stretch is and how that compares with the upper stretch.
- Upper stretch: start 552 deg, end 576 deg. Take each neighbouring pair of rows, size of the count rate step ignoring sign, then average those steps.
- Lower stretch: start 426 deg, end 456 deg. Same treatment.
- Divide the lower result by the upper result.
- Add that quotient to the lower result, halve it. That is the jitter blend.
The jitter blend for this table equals 0.80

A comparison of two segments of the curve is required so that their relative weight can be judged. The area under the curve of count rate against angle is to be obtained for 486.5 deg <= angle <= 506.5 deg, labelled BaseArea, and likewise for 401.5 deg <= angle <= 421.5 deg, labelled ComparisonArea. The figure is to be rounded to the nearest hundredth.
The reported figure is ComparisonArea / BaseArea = 1.00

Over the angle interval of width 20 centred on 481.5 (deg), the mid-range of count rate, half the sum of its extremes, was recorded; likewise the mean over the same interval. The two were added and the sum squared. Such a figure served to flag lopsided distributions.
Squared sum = 117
